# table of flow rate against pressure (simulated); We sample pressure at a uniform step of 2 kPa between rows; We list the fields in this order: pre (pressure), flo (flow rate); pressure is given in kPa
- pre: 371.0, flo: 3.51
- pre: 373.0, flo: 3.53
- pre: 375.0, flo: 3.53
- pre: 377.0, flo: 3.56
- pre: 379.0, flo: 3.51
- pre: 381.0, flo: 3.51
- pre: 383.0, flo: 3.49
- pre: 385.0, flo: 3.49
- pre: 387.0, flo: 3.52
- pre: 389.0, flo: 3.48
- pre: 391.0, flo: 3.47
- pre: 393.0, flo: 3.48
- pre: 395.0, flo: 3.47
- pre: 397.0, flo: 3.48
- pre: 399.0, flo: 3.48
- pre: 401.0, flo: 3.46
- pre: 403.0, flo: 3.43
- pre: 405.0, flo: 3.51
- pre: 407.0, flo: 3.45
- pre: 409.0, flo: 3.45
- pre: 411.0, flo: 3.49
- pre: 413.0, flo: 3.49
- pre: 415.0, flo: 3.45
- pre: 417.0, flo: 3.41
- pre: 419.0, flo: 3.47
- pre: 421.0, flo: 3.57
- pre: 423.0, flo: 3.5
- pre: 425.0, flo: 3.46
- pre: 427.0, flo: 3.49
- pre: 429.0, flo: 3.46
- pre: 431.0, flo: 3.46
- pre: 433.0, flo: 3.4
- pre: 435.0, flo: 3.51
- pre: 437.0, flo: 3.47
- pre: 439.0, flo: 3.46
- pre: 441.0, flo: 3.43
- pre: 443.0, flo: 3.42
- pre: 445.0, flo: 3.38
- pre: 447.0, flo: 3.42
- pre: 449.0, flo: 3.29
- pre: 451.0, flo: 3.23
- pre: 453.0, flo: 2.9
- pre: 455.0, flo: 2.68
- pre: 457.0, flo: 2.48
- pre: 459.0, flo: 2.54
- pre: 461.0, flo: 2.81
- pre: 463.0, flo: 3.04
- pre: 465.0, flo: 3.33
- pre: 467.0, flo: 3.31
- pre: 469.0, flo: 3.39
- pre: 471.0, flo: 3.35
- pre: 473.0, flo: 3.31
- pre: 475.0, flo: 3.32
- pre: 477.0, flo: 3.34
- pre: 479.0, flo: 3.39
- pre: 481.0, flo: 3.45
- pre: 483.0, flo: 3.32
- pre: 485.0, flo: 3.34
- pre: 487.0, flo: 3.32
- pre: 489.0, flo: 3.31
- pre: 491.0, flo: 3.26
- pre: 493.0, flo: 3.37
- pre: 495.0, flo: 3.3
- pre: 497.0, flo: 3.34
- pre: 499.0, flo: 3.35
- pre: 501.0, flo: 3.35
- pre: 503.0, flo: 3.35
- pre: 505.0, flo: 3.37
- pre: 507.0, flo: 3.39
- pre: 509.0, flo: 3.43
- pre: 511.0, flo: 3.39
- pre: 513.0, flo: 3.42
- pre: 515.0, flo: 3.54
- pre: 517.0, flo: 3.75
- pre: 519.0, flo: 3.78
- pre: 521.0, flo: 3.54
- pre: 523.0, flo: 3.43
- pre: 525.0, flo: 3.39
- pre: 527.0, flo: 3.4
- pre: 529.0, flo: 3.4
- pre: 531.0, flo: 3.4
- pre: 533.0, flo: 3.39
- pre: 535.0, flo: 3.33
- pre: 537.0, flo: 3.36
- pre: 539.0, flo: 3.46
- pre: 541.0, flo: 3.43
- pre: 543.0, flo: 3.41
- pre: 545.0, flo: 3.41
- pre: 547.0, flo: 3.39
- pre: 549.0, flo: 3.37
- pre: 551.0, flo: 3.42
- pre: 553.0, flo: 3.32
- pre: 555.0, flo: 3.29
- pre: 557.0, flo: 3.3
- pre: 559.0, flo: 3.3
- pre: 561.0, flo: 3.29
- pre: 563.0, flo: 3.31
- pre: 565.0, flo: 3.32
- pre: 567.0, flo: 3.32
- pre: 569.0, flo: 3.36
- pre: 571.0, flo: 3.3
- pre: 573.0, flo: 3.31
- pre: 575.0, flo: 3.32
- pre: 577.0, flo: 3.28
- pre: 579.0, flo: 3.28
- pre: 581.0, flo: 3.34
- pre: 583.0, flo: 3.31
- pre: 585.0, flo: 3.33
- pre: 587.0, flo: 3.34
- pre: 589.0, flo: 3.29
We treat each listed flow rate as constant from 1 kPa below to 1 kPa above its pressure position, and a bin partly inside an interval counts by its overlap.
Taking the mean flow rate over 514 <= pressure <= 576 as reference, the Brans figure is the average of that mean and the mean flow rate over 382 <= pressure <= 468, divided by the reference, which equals 0.99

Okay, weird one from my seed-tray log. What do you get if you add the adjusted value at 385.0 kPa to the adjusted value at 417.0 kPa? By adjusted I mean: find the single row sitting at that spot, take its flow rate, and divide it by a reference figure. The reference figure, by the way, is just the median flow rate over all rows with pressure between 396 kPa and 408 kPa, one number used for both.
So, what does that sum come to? 1.99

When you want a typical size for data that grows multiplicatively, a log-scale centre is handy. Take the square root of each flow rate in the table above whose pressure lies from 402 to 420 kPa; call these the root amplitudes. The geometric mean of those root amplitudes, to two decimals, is 1.86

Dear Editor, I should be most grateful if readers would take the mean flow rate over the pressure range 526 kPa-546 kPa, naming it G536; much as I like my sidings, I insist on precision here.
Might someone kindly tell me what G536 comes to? 3.40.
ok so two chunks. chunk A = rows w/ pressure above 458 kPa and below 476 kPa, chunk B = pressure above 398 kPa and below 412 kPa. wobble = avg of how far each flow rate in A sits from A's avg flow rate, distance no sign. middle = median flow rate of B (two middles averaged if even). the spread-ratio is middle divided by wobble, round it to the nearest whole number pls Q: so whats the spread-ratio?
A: 14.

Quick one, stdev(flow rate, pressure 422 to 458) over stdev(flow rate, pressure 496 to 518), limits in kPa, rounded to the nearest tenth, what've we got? 2.5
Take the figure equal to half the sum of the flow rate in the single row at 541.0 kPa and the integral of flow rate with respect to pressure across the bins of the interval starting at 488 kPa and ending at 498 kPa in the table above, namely 18.3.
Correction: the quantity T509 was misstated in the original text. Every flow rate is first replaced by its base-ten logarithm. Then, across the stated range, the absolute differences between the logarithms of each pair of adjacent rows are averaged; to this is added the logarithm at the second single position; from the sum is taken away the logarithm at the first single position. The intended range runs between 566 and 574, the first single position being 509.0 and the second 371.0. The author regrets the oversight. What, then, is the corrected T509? 0.015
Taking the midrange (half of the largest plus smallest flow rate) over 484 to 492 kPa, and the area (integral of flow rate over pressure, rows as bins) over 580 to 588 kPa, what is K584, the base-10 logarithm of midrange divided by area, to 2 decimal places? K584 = -0.91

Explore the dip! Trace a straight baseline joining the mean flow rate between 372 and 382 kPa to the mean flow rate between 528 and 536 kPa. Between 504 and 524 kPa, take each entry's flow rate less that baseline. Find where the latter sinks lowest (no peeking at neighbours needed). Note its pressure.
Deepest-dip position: 505.0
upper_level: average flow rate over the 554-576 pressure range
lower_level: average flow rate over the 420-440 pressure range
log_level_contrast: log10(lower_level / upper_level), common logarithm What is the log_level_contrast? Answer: 0.021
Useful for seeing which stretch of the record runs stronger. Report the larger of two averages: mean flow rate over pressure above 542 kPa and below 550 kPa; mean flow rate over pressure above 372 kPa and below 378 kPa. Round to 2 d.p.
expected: 3.54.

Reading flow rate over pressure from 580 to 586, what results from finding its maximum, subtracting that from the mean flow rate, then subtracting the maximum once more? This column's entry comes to -3.35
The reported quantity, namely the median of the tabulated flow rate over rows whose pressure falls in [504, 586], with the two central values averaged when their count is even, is 3.37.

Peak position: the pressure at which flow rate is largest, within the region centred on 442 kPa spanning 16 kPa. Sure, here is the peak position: 435.0 kPa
